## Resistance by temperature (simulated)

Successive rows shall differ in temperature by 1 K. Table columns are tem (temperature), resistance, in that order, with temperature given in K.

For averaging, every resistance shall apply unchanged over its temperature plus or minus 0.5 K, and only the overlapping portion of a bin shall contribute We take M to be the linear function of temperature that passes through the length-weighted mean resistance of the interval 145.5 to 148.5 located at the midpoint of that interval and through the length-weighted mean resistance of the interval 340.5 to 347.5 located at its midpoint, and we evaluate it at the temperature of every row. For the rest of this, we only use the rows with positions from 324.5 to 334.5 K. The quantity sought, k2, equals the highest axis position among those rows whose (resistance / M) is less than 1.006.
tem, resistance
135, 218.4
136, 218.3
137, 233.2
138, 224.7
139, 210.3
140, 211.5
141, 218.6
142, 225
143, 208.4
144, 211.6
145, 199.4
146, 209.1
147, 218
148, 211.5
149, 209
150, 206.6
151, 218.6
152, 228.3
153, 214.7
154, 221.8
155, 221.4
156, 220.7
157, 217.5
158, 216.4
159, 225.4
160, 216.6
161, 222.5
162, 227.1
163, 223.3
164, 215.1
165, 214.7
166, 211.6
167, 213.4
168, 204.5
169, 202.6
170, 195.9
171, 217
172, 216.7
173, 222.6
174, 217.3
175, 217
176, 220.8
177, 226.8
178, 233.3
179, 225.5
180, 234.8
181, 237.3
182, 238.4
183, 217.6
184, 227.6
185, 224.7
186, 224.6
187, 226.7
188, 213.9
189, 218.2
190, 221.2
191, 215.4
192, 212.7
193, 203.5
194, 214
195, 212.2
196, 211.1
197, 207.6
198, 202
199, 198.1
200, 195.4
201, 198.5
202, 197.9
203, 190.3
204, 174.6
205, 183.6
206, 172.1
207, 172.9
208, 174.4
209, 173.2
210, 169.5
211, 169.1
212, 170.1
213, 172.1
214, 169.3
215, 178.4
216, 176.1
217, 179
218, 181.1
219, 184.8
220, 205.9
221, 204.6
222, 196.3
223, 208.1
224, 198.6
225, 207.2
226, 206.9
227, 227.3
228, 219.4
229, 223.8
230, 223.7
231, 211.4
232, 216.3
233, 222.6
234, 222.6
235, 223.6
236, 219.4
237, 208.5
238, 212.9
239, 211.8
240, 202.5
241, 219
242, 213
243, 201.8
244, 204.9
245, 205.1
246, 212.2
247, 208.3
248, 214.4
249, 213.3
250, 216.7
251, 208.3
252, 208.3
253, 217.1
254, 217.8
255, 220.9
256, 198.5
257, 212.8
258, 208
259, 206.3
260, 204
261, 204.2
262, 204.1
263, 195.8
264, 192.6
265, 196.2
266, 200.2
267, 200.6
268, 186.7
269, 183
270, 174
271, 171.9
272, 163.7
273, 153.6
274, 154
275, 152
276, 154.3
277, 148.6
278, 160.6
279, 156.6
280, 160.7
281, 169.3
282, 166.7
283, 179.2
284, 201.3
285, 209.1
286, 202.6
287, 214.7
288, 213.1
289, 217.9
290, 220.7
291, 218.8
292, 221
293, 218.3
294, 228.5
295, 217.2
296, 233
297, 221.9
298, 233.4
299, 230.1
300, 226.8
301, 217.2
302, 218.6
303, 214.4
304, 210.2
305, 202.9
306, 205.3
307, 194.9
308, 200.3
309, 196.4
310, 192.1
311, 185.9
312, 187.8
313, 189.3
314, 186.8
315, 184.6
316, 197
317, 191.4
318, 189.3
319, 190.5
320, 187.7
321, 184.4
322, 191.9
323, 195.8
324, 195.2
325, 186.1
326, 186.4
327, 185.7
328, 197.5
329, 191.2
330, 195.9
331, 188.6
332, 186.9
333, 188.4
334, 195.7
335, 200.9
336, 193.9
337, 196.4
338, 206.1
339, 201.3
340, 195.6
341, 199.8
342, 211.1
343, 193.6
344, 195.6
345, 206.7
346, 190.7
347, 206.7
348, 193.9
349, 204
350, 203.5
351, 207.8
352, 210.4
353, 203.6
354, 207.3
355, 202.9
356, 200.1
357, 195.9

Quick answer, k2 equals 334 K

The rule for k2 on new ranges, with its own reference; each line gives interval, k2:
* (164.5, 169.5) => 169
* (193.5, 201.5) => 201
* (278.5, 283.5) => 283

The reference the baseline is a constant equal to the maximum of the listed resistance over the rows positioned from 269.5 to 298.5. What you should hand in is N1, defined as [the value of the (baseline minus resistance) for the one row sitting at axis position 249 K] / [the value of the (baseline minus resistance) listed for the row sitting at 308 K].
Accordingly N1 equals 0.6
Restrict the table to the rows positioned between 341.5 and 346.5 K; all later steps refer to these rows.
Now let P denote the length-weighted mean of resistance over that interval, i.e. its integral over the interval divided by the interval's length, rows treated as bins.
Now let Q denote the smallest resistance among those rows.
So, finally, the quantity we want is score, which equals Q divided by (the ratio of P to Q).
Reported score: 182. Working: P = 200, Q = 190.7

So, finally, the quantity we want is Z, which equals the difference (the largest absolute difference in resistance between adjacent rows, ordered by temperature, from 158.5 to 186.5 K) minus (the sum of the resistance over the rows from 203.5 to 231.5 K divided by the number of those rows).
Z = -169.4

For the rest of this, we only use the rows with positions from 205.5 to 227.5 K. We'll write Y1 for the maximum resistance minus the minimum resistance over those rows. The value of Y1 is 58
